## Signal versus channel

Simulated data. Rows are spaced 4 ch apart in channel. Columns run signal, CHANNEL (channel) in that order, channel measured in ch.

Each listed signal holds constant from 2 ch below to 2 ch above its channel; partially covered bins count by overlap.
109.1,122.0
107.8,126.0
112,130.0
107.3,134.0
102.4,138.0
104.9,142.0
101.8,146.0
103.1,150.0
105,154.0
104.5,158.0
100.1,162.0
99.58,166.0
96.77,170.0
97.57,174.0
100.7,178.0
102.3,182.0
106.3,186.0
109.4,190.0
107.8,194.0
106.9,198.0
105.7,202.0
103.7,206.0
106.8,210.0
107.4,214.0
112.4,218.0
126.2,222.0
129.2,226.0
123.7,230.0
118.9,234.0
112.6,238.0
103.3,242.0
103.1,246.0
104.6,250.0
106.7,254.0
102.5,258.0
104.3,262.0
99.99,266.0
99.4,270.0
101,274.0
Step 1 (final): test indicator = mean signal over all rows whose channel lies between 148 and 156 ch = 104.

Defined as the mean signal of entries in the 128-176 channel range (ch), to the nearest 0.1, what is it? 102.9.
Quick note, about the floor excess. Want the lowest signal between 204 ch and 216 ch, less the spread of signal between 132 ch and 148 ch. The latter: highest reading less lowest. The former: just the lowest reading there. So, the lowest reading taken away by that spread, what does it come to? 98.2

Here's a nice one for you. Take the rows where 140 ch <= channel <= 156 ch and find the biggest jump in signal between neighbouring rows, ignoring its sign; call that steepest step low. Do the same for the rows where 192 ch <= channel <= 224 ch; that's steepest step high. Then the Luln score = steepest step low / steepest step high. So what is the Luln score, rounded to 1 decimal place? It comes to 0.2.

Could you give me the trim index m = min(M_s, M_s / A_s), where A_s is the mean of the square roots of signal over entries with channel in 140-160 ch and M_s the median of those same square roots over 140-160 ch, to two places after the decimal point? 1.00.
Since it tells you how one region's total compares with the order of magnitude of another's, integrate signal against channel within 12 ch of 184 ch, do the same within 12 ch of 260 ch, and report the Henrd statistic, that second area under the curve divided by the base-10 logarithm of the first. 727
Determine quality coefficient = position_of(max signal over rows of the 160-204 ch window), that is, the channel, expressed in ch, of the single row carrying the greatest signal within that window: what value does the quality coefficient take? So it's 190.0 ch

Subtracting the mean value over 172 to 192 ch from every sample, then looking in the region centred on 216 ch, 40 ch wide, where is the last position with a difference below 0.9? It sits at 206.0 ch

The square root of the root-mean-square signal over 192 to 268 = 10.5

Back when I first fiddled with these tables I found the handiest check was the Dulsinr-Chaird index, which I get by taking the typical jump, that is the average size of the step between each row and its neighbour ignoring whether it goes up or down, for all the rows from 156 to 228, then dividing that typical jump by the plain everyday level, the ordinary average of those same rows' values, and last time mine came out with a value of 0.028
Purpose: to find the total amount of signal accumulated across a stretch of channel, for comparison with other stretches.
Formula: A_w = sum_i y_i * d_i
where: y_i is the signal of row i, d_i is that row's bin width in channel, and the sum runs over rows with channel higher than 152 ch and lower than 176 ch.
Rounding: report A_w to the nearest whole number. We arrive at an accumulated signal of 2414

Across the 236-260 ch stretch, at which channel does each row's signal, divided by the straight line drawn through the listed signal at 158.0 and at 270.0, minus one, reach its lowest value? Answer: 258.0 ch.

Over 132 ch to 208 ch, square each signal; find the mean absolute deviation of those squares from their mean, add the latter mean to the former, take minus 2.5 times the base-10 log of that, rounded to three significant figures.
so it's -10.1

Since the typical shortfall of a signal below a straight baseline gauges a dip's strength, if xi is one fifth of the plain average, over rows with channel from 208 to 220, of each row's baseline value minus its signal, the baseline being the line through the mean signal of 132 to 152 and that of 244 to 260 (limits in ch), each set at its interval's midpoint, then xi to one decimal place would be -1.0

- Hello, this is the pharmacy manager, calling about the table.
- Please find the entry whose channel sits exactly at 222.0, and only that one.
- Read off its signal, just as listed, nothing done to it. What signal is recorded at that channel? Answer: 126.2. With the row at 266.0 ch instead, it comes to 99.99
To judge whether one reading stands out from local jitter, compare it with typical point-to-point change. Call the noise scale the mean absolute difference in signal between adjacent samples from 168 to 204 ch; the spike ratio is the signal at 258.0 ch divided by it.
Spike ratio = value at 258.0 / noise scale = 50.2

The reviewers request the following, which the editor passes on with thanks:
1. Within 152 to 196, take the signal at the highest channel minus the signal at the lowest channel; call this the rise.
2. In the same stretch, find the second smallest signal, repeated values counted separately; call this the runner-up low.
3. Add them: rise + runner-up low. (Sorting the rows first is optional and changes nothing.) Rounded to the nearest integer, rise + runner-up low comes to 100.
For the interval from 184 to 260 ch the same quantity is 99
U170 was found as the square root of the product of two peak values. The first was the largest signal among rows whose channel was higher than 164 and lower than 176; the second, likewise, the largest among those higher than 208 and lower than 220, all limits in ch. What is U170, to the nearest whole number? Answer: 106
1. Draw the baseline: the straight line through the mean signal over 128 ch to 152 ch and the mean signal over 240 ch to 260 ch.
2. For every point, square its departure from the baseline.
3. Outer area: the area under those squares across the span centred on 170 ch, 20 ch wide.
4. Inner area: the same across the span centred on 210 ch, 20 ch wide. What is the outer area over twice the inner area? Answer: 1.18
